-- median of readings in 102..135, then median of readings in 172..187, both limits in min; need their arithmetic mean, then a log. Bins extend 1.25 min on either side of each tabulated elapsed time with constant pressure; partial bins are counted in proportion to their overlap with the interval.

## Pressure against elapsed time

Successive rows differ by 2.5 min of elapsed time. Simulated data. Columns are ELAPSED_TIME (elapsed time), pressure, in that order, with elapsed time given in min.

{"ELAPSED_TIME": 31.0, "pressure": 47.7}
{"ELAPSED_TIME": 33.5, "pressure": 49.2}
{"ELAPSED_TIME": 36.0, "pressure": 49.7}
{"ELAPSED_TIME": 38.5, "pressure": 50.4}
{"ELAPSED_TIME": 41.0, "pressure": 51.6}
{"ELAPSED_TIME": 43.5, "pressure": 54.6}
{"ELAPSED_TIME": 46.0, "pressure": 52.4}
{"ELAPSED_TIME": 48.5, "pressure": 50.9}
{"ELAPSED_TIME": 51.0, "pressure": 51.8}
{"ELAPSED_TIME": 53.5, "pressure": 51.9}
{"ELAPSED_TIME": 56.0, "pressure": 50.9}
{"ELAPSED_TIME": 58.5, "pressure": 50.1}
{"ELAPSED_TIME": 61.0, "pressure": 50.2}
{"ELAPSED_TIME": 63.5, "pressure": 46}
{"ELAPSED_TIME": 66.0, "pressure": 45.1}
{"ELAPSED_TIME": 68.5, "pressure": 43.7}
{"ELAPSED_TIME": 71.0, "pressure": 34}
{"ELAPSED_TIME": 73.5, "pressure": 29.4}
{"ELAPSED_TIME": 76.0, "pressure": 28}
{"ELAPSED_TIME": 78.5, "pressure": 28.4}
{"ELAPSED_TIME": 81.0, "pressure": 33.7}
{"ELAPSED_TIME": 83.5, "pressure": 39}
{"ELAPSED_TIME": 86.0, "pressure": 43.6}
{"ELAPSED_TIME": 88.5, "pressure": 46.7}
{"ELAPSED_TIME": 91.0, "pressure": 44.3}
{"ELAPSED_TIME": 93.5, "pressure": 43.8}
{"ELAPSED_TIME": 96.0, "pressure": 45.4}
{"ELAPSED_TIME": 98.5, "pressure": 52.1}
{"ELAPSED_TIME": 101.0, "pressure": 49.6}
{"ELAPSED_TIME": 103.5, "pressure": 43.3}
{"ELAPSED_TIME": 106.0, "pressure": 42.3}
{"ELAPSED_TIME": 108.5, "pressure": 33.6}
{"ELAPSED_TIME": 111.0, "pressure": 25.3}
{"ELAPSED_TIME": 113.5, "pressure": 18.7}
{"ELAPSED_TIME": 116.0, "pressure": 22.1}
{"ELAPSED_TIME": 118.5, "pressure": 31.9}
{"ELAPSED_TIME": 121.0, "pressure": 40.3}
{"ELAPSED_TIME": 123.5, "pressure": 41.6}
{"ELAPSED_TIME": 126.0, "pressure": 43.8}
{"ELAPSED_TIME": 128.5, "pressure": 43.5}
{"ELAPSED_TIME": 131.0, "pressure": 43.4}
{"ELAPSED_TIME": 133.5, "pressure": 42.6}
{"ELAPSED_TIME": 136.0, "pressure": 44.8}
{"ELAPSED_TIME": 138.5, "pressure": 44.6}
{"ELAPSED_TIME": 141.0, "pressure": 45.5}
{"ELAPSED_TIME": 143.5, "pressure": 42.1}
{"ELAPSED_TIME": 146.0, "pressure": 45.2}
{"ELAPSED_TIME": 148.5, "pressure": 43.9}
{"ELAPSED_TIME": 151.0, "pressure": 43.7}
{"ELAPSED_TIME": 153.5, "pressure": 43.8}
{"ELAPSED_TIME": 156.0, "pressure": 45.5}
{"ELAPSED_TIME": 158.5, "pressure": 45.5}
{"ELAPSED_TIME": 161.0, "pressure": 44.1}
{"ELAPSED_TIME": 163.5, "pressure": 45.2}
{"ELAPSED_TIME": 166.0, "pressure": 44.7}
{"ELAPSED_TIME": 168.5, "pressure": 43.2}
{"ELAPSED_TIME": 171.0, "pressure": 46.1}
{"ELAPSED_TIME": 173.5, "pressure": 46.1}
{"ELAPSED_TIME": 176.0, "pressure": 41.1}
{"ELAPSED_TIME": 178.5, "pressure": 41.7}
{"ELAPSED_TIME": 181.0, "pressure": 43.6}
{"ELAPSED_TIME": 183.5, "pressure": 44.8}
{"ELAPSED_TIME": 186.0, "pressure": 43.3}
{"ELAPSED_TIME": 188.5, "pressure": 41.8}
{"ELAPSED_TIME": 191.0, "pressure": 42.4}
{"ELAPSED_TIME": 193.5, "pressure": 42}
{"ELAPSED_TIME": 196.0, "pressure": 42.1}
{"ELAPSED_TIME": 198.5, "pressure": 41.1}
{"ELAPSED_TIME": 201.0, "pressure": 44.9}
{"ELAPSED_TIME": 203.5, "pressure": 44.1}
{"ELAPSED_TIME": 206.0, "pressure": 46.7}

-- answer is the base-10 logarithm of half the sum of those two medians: 1.63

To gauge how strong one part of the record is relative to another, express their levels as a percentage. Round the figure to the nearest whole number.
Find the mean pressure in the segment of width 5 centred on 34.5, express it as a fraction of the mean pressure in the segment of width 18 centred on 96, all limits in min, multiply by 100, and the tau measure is 106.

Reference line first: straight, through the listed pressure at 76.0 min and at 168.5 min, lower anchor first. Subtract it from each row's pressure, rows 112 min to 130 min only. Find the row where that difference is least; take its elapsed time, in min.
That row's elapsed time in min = 113.5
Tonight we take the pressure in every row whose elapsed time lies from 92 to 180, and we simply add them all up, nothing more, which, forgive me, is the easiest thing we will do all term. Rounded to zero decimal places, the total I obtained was 1460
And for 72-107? 570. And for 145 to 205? 1050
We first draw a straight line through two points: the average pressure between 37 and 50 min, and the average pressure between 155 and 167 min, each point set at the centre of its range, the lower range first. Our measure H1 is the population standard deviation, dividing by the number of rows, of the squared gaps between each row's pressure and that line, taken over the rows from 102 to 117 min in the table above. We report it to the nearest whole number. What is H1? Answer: 312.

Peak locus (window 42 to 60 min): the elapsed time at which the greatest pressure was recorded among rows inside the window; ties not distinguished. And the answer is 43.5 min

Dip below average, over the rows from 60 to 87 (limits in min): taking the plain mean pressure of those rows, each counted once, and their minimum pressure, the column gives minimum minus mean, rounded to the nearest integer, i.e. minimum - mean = -10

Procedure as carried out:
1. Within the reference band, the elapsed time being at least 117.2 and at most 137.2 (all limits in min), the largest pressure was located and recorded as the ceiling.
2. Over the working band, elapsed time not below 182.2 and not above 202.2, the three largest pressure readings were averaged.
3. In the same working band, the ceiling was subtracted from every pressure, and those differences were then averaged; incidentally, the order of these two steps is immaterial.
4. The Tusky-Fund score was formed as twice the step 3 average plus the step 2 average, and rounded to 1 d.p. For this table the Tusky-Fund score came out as 40.3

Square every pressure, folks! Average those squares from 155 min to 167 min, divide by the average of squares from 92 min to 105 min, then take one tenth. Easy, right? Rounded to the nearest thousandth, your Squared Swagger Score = 0.092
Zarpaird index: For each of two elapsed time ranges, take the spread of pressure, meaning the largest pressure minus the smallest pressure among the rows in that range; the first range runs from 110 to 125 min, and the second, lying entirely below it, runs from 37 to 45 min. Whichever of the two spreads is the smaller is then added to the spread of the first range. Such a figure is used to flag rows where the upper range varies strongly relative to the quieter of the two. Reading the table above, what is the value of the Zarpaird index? 27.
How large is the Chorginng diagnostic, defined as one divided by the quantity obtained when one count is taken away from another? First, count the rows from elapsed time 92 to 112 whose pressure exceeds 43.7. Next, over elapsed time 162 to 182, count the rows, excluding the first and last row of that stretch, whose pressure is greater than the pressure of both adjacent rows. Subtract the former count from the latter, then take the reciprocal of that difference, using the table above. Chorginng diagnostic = -0.25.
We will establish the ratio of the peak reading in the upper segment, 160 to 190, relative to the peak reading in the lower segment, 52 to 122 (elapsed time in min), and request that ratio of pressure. 0.88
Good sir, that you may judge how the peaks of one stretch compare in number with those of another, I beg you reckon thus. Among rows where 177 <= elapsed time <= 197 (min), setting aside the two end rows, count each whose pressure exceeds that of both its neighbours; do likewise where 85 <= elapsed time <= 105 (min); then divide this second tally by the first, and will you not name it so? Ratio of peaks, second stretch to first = 1.0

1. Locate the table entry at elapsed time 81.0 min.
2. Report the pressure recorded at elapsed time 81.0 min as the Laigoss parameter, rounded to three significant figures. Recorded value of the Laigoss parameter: 33.7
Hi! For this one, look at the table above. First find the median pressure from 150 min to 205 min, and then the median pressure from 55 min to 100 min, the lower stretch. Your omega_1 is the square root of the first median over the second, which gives 1.00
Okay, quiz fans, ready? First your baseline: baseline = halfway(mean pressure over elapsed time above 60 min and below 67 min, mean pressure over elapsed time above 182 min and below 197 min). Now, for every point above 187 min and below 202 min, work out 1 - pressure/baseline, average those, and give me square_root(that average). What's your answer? 0.24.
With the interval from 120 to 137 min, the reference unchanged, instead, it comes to 0.21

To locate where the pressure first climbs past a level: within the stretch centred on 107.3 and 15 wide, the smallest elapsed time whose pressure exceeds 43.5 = 101.0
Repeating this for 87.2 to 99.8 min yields 88.5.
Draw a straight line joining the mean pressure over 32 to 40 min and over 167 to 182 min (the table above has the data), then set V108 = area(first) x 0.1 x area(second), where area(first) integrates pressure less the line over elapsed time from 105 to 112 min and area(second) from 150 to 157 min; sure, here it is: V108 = 17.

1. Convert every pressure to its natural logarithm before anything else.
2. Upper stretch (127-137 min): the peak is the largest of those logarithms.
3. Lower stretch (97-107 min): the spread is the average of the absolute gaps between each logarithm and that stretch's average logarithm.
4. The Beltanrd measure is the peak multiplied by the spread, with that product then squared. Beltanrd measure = 0.107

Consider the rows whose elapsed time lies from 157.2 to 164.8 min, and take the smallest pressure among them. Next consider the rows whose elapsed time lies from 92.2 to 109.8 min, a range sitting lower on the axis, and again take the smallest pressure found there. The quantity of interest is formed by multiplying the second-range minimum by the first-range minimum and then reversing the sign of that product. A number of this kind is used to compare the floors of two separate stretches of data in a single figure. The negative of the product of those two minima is -1482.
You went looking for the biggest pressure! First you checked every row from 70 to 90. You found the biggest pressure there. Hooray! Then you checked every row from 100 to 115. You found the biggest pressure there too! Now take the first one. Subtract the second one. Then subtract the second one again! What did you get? -52.5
